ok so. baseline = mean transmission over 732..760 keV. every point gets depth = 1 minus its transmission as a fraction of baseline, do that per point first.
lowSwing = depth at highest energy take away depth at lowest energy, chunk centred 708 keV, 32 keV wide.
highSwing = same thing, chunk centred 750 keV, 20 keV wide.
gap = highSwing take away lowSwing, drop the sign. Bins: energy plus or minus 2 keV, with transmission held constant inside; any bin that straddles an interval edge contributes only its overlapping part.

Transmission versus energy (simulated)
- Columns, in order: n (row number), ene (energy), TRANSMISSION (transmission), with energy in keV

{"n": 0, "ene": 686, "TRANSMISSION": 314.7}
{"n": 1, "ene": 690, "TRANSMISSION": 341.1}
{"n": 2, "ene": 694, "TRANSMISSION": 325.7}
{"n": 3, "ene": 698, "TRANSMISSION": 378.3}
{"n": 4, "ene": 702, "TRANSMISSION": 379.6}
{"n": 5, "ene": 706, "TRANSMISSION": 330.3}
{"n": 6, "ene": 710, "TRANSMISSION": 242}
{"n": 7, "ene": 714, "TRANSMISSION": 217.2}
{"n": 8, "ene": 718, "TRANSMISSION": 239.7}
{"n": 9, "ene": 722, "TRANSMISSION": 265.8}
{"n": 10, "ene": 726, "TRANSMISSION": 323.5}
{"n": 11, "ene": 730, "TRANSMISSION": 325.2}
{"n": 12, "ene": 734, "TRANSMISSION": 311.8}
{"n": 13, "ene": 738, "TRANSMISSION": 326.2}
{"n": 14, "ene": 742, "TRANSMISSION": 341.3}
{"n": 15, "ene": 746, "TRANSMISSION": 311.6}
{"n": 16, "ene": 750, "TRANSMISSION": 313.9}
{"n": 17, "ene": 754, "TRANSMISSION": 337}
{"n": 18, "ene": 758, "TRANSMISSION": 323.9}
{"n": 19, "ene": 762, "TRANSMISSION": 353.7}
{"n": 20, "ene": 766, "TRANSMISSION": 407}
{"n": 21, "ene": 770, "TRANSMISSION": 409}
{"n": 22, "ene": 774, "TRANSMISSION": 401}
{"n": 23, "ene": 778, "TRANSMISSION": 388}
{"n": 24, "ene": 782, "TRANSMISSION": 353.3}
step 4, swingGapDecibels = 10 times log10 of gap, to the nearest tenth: -8.8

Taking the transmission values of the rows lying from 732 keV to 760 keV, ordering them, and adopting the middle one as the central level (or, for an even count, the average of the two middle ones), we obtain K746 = 324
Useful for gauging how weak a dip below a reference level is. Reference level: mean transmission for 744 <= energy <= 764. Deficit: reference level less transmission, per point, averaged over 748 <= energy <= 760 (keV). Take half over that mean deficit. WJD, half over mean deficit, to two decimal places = 0.16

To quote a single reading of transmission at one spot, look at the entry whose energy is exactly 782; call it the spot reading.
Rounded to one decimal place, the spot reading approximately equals 353.3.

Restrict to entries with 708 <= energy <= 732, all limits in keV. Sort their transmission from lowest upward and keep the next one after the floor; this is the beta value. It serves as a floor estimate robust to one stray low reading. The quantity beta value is 239.7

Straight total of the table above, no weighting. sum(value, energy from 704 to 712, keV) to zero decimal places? 572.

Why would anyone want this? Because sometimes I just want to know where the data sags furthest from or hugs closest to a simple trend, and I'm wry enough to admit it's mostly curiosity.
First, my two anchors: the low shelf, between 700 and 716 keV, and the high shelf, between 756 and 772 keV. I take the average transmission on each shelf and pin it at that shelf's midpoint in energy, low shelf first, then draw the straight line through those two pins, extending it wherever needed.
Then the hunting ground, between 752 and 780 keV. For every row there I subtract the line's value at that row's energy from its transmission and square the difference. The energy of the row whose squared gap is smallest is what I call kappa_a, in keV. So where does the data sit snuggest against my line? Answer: 778 keV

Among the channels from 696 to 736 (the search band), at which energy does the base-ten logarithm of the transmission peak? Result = 702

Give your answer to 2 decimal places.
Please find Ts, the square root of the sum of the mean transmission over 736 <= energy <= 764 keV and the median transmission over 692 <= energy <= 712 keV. 25.69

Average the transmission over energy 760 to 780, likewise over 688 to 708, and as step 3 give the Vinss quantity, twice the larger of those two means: 783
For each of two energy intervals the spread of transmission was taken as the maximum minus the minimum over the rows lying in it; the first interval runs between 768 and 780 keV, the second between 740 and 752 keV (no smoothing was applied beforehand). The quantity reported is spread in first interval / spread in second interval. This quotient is 0.71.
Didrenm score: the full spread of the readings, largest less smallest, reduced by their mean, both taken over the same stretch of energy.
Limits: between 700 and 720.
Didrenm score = -119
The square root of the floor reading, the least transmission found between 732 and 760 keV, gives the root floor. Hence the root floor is 17.7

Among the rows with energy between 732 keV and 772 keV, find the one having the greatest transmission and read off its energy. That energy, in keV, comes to 770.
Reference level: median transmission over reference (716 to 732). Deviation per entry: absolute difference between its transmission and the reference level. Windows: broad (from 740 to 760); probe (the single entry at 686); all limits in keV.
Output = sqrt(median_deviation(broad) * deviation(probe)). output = 24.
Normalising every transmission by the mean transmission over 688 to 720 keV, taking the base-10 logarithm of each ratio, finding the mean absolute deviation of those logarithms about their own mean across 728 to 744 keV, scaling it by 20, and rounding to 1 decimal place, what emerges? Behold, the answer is 0.2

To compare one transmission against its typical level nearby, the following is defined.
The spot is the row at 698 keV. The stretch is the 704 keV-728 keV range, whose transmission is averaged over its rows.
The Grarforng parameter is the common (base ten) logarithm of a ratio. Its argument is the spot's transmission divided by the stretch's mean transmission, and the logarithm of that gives 0.15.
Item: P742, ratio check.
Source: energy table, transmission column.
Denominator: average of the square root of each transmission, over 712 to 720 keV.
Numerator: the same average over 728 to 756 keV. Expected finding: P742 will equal 1.19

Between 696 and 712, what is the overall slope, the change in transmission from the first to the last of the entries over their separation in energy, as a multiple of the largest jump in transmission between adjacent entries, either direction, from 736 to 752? -0.38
